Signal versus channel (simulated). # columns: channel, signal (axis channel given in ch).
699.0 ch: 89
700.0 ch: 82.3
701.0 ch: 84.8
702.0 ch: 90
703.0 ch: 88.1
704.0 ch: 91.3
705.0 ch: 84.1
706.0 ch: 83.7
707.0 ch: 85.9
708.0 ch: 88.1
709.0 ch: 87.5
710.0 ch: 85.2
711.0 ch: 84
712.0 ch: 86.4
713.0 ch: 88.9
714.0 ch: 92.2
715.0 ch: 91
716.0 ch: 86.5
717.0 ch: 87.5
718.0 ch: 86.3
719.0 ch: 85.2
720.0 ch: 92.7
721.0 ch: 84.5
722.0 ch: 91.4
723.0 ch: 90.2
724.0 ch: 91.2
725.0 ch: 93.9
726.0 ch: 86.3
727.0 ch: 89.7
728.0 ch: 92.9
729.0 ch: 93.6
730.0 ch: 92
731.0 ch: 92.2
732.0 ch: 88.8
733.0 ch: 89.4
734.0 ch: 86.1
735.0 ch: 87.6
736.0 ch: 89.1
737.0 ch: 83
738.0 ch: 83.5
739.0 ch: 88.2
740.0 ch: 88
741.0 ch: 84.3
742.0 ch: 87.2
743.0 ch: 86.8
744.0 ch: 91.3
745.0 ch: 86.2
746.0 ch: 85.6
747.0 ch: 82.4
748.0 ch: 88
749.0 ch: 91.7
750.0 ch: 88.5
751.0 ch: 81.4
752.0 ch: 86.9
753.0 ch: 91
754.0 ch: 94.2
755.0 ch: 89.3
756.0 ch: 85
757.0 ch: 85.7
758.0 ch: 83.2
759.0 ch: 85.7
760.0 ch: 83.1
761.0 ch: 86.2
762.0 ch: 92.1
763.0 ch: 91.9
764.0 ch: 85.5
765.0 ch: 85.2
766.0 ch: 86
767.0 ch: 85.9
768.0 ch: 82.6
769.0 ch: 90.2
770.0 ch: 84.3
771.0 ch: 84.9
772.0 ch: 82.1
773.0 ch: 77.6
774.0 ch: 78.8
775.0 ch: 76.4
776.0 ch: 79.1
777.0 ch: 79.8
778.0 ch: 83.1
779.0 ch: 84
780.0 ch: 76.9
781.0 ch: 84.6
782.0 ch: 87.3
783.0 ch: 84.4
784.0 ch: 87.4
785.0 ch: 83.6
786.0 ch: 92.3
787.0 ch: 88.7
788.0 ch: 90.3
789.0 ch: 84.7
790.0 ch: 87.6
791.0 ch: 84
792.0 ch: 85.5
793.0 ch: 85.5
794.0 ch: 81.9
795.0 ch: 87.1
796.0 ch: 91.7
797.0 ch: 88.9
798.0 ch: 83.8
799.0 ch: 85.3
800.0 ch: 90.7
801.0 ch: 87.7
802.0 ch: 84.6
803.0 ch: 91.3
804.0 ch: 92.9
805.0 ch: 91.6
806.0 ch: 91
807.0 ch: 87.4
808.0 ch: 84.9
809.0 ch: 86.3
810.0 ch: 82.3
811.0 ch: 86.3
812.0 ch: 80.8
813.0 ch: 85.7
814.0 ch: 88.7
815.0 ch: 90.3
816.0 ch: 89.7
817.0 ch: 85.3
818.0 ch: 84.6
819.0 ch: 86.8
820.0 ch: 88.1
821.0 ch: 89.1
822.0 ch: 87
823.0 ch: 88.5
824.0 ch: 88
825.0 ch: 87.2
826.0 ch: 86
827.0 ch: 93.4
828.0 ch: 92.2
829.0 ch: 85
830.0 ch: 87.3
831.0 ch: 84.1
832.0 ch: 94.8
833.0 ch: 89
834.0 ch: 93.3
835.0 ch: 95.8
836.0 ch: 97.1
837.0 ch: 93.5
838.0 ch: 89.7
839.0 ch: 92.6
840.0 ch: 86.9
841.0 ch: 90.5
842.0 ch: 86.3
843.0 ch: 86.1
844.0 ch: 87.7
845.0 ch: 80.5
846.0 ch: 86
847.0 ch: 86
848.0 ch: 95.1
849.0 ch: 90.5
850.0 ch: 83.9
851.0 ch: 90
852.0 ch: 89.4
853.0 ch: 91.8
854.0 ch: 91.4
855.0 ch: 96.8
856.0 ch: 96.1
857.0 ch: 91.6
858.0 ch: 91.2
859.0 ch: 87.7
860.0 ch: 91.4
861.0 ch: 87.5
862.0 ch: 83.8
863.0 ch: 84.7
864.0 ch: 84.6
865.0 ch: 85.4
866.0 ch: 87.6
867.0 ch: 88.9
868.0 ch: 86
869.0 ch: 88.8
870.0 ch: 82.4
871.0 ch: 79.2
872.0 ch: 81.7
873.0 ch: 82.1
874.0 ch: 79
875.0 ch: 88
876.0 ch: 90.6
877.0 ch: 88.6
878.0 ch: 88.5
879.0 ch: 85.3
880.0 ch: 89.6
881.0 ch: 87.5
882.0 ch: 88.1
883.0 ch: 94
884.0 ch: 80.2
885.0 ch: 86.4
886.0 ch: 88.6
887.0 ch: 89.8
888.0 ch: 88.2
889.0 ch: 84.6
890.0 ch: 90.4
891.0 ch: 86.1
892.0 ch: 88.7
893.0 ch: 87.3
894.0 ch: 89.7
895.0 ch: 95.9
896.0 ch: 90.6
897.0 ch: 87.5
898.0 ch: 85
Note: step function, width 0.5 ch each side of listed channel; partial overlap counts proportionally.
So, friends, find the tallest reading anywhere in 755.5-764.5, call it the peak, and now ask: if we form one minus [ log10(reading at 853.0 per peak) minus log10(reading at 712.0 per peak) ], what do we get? 0.97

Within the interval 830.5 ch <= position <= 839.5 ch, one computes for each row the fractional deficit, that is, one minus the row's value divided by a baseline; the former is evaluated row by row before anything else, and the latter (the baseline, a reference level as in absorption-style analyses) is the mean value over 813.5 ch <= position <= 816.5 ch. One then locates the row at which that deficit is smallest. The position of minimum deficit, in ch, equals 836.0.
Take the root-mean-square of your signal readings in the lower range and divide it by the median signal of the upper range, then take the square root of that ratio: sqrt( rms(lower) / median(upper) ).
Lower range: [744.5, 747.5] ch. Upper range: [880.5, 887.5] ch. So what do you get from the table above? 0.98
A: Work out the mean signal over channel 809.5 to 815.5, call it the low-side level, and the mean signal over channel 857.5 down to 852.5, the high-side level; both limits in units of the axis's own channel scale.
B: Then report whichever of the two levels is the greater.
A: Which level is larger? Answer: 93.5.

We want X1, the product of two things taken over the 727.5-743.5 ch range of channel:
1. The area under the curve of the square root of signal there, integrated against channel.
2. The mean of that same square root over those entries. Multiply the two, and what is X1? 1412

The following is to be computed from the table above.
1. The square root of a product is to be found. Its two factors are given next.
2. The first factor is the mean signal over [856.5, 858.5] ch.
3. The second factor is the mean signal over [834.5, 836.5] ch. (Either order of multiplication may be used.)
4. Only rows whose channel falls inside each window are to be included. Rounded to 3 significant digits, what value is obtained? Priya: 93.9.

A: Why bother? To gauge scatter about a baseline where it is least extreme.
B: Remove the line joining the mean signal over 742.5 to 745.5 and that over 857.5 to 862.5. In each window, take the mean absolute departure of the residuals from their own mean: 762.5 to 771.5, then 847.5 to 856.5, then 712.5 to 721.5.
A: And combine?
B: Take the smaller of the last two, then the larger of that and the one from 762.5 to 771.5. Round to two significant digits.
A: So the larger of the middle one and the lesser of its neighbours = 2.6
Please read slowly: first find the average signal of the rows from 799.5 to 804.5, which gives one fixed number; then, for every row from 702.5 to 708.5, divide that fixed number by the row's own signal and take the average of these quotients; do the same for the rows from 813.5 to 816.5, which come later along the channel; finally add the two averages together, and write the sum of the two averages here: 2.029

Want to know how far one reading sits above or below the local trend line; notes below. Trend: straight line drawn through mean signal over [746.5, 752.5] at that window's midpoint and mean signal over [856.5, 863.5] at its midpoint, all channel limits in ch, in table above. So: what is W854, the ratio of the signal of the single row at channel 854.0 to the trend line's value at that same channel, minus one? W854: 0.04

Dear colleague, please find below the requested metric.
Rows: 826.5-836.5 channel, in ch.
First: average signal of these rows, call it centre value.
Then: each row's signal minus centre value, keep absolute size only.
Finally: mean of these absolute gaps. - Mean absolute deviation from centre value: 3.9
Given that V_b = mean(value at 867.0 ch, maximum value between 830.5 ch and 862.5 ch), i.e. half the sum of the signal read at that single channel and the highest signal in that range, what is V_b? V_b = 93.0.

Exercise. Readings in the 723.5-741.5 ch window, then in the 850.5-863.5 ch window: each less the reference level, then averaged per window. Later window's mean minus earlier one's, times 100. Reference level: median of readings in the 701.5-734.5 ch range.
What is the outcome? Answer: 138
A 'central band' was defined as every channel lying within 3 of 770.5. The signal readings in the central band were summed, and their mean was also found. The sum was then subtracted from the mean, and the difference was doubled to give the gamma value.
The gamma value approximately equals -836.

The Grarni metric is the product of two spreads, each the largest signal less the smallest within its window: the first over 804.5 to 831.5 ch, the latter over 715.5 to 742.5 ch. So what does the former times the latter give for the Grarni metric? 137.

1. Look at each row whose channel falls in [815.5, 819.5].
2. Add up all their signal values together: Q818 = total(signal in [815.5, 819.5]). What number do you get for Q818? 346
